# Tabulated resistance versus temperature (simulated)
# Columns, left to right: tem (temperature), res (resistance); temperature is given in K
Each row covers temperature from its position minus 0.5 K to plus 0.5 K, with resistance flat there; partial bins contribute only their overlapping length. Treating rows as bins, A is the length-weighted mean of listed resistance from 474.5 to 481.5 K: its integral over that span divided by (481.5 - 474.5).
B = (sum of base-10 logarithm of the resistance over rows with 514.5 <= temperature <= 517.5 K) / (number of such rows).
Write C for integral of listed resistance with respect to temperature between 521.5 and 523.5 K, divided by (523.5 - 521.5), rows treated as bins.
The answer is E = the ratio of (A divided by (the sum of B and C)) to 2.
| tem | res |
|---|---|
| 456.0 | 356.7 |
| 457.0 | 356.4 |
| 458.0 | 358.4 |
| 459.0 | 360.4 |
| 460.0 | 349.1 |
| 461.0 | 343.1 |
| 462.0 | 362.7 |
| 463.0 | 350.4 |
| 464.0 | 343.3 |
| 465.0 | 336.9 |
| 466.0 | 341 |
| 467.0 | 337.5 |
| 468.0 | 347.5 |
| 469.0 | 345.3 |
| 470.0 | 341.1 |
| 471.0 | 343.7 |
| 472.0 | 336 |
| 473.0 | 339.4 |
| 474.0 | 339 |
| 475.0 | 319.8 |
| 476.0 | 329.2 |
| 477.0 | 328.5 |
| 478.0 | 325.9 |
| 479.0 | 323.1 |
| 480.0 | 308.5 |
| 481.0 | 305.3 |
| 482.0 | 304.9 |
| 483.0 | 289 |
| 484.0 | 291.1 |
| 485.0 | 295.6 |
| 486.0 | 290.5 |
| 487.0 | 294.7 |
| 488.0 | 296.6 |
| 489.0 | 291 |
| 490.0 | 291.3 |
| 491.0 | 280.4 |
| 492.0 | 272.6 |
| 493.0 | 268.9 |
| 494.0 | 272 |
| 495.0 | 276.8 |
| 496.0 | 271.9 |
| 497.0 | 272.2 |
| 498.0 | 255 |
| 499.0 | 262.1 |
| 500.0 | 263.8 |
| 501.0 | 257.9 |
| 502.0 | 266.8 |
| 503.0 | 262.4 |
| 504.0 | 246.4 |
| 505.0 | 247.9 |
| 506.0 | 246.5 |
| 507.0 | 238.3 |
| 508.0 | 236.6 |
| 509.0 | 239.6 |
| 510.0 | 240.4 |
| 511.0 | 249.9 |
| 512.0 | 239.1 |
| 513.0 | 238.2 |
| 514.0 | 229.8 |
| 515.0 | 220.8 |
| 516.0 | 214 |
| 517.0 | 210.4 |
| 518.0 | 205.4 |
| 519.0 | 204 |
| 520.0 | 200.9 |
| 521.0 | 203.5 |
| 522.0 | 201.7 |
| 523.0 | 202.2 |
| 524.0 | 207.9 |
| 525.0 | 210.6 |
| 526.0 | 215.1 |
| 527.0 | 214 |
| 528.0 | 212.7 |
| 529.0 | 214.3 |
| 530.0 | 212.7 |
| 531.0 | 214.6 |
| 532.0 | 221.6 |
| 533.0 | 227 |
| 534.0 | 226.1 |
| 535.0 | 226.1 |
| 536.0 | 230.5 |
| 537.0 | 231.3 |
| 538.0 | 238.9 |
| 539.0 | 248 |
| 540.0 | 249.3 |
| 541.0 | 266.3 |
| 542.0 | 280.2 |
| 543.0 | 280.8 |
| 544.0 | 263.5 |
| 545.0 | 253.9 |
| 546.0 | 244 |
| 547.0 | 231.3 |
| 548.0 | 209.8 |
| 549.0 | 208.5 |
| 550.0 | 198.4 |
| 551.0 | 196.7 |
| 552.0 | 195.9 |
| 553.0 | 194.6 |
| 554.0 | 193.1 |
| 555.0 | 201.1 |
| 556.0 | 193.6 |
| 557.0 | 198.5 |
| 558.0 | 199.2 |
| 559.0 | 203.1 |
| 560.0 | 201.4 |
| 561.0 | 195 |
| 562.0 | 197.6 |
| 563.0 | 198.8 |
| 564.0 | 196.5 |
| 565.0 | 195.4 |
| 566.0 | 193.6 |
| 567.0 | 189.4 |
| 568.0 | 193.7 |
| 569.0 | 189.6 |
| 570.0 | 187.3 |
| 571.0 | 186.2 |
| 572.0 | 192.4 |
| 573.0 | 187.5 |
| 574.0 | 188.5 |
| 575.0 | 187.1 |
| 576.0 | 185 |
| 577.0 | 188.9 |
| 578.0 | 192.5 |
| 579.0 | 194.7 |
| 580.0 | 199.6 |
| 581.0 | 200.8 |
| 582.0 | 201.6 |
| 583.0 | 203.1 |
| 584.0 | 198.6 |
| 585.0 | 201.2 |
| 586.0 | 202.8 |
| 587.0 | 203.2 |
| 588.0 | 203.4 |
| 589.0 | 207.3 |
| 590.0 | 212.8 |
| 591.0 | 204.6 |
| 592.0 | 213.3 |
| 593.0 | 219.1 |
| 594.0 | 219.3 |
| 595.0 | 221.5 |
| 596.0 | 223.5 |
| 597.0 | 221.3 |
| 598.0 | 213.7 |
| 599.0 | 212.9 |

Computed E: 0.78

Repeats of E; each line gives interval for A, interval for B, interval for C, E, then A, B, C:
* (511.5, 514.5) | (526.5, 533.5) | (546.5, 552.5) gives 0.56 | 236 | 2.34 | 207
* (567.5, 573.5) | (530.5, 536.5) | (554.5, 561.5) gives 0.47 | 189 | 2.35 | 199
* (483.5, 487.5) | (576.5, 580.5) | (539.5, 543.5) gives 0.54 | 293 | 2.29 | 269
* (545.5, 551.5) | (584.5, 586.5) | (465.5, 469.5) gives 0.31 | 215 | 2.31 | 343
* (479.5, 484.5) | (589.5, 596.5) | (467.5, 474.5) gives 0.44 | 300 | 2.33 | 342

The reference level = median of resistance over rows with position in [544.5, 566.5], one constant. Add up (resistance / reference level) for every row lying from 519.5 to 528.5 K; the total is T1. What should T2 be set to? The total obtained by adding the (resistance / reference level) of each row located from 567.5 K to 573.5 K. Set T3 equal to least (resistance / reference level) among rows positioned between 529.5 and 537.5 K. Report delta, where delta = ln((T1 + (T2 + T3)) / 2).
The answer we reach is 2.1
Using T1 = 9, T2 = 5.7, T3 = 1.1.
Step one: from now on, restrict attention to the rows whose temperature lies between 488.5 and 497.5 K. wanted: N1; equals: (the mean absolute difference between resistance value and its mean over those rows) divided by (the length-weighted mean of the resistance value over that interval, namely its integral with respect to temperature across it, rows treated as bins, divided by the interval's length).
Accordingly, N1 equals 0.024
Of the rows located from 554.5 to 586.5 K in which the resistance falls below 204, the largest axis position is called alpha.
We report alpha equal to 586.0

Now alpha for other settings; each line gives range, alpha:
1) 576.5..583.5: 583.0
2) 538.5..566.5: 566.0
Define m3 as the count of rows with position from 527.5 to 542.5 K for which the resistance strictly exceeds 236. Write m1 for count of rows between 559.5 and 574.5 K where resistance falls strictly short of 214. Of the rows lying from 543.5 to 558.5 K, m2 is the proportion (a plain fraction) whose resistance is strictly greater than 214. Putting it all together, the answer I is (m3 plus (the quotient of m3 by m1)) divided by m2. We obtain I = 20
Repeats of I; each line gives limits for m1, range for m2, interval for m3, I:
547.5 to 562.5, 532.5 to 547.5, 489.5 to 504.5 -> 16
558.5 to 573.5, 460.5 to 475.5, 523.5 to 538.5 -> 1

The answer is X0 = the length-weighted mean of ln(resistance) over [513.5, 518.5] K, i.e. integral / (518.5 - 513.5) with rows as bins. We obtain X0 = 5.37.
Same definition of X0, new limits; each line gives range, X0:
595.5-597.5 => 5.40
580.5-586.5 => 5.31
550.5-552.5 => 5.28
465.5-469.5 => 5.84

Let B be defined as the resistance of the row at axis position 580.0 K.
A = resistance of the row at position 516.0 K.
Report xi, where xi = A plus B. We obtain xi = 414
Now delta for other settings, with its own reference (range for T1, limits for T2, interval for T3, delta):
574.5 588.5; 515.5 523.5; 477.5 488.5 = 2.5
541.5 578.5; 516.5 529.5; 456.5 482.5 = 3.3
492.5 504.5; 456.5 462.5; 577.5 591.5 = 2.6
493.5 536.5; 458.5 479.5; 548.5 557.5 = 3.8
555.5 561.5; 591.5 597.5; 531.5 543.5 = 1.9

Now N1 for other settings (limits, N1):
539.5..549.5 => 0.082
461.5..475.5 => 0.018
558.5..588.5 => 0.027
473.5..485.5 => 0.046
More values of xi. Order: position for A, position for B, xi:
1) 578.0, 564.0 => 389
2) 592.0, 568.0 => 407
